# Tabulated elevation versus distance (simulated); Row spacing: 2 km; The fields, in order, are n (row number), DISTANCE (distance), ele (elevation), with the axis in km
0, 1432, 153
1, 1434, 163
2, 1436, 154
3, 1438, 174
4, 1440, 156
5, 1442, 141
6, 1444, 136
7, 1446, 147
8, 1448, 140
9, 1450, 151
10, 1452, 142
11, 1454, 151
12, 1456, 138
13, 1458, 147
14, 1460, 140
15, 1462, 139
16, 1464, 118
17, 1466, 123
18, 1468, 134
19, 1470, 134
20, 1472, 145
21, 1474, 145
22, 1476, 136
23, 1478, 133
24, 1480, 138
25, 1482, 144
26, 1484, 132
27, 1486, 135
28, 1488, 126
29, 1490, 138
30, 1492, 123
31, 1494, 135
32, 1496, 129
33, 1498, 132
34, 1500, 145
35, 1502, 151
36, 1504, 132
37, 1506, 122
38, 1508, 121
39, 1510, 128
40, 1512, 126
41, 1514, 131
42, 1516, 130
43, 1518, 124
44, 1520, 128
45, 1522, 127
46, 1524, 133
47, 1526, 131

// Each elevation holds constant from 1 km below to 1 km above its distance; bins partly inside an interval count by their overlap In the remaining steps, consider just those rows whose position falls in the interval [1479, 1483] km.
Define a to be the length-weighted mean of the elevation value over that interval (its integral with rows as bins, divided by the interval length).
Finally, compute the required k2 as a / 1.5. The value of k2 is 94.0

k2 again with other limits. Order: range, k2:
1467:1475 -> 93.0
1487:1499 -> 87.0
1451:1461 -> 95.7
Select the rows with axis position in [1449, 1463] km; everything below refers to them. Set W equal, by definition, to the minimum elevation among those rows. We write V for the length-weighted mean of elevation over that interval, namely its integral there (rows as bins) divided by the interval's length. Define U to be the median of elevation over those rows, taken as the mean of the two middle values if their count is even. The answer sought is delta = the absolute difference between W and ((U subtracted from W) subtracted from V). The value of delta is 10.0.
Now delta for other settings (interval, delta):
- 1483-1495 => 19.0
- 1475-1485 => 8.6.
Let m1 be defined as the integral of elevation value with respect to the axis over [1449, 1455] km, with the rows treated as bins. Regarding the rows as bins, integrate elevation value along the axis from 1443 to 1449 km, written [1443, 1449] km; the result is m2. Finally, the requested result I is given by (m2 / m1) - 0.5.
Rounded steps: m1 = 888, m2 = 846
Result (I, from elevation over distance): 0.45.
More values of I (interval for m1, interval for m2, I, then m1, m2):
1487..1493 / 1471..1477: 0.60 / 774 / 852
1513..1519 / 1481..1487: 0.57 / 770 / 822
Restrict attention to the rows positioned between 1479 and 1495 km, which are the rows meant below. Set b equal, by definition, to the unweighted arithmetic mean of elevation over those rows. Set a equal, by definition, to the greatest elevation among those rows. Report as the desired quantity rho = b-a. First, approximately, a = 144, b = 134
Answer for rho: -10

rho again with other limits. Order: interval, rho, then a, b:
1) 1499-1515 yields -19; 151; 132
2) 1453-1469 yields -15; 151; 136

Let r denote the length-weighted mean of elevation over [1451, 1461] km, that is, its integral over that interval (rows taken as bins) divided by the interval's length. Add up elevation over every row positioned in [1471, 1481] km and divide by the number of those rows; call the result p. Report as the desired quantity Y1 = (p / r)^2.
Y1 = 0.94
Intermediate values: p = 139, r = 144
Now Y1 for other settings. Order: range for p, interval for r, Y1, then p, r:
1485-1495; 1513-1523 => 1.05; 131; 128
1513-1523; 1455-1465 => 0.88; 128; 136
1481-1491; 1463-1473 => 1.07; 135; 131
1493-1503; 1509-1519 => 1.17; 138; 128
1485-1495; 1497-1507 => 0.93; 131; 136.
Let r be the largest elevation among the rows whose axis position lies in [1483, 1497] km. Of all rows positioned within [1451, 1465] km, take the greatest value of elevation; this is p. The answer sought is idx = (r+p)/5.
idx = 58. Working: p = 151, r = 138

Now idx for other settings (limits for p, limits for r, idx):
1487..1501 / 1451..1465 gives 59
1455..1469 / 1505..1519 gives 56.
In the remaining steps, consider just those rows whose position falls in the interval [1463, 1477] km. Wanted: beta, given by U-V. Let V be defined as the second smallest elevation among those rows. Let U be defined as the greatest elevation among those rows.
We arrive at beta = 22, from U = 145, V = 123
